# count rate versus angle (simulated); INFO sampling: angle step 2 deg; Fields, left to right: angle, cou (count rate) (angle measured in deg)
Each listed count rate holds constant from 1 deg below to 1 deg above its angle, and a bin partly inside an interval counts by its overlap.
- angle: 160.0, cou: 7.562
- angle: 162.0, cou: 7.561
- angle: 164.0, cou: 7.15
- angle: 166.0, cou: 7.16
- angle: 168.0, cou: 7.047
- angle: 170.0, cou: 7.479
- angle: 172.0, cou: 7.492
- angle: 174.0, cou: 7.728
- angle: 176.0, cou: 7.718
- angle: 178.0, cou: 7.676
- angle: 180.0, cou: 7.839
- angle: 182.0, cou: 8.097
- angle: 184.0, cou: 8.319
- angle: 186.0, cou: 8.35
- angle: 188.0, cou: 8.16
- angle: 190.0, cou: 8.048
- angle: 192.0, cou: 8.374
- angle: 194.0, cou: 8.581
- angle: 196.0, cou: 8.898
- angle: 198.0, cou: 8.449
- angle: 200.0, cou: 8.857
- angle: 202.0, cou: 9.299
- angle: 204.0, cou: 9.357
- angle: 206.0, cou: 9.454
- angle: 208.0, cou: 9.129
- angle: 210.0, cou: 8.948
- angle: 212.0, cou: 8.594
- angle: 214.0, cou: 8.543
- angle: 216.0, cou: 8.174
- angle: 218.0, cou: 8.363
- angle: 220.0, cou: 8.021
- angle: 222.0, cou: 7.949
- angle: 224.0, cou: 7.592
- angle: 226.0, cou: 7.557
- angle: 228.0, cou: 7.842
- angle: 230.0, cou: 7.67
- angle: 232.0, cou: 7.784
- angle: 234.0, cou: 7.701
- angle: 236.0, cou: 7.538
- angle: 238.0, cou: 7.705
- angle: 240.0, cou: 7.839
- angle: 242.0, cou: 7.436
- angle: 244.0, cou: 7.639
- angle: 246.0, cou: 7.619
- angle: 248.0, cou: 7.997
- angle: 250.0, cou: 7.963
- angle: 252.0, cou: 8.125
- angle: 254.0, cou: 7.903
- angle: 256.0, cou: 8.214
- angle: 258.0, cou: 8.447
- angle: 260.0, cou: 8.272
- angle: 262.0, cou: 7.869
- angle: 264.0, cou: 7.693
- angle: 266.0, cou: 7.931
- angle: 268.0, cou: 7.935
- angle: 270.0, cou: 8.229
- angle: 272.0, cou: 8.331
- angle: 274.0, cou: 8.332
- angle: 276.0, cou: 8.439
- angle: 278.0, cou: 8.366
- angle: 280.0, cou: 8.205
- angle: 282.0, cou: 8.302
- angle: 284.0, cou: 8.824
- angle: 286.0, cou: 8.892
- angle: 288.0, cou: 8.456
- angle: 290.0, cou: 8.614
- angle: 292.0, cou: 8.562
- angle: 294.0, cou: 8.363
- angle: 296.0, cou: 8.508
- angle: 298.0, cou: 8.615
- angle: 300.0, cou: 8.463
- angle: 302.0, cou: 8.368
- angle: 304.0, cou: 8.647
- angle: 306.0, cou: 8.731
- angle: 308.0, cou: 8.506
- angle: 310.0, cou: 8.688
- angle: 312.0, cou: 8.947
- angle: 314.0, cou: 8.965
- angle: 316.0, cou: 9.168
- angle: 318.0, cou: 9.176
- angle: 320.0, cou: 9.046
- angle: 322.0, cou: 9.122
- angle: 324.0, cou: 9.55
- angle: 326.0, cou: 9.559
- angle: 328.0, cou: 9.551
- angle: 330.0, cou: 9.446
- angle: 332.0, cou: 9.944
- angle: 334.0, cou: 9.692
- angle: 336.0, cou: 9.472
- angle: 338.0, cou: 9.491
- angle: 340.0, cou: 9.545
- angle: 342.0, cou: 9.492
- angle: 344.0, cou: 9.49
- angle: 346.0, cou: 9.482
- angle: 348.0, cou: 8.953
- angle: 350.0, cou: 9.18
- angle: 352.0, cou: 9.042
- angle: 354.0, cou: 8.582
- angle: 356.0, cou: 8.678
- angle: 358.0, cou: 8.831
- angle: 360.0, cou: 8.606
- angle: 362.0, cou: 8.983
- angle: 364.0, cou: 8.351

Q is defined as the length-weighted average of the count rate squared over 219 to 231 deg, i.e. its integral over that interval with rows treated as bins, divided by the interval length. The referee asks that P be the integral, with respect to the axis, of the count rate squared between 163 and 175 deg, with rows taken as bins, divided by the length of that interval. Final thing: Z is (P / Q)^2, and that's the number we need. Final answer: 0.8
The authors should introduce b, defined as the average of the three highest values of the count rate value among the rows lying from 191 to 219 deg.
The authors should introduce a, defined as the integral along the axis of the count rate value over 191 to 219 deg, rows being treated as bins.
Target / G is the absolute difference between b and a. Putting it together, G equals 237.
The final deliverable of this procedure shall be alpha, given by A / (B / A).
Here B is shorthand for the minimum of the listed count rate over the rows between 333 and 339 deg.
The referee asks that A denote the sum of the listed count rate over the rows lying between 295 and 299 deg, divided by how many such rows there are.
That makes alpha 7.7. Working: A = 8.56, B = 9.472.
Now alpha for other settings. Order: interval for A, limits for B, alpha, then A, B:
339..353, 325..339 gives 9.2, 9.31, 9.446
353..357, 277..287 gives 9.1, 8.63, 8.205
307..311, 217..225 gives 9.7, 8.60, 7.592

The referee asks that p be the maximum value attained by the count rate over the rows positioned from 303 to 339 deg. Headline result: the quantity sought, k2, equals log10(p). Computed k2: 1.00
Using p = 9.944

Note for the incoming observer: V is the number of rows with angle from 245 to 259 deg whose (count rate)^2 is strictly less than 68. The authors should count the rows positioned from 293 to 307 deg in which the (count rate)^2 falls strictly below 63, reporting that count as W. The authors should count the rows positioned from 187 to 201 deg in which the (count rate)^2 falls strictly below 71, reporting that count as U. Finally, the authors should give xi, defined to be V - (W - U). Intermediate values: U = 3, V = 6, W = 0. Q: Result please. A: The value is 9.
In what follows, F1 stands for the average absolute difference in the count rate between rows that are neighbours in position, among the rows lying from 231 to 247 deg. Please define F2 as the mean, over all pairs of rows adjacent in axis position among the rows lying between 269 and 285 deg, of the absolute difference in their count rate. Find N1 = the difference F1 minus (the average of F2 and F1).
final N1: 0.008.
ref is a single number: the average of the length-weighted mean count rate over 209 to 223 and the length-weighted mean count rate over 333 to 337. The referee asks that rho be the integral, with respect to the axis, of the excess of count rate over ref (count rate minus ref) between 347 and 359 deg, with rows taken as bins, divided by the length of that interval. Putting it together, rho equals -0.1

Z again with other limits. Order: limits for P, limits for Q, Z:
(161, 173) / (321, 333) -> 0.3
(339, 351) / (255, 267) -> 1.8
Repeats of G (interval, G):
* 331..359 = 250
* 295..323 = 237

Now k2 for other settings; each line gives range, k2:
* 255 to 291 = 0.95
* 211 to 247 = 0.93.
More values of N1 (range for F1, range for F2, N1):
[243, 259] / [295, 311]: 0.017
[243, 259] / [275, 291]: -0.011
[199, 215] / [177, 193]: 0.015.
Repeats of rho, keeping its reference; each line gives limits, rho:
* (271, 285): -0.6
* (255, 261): -0.7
